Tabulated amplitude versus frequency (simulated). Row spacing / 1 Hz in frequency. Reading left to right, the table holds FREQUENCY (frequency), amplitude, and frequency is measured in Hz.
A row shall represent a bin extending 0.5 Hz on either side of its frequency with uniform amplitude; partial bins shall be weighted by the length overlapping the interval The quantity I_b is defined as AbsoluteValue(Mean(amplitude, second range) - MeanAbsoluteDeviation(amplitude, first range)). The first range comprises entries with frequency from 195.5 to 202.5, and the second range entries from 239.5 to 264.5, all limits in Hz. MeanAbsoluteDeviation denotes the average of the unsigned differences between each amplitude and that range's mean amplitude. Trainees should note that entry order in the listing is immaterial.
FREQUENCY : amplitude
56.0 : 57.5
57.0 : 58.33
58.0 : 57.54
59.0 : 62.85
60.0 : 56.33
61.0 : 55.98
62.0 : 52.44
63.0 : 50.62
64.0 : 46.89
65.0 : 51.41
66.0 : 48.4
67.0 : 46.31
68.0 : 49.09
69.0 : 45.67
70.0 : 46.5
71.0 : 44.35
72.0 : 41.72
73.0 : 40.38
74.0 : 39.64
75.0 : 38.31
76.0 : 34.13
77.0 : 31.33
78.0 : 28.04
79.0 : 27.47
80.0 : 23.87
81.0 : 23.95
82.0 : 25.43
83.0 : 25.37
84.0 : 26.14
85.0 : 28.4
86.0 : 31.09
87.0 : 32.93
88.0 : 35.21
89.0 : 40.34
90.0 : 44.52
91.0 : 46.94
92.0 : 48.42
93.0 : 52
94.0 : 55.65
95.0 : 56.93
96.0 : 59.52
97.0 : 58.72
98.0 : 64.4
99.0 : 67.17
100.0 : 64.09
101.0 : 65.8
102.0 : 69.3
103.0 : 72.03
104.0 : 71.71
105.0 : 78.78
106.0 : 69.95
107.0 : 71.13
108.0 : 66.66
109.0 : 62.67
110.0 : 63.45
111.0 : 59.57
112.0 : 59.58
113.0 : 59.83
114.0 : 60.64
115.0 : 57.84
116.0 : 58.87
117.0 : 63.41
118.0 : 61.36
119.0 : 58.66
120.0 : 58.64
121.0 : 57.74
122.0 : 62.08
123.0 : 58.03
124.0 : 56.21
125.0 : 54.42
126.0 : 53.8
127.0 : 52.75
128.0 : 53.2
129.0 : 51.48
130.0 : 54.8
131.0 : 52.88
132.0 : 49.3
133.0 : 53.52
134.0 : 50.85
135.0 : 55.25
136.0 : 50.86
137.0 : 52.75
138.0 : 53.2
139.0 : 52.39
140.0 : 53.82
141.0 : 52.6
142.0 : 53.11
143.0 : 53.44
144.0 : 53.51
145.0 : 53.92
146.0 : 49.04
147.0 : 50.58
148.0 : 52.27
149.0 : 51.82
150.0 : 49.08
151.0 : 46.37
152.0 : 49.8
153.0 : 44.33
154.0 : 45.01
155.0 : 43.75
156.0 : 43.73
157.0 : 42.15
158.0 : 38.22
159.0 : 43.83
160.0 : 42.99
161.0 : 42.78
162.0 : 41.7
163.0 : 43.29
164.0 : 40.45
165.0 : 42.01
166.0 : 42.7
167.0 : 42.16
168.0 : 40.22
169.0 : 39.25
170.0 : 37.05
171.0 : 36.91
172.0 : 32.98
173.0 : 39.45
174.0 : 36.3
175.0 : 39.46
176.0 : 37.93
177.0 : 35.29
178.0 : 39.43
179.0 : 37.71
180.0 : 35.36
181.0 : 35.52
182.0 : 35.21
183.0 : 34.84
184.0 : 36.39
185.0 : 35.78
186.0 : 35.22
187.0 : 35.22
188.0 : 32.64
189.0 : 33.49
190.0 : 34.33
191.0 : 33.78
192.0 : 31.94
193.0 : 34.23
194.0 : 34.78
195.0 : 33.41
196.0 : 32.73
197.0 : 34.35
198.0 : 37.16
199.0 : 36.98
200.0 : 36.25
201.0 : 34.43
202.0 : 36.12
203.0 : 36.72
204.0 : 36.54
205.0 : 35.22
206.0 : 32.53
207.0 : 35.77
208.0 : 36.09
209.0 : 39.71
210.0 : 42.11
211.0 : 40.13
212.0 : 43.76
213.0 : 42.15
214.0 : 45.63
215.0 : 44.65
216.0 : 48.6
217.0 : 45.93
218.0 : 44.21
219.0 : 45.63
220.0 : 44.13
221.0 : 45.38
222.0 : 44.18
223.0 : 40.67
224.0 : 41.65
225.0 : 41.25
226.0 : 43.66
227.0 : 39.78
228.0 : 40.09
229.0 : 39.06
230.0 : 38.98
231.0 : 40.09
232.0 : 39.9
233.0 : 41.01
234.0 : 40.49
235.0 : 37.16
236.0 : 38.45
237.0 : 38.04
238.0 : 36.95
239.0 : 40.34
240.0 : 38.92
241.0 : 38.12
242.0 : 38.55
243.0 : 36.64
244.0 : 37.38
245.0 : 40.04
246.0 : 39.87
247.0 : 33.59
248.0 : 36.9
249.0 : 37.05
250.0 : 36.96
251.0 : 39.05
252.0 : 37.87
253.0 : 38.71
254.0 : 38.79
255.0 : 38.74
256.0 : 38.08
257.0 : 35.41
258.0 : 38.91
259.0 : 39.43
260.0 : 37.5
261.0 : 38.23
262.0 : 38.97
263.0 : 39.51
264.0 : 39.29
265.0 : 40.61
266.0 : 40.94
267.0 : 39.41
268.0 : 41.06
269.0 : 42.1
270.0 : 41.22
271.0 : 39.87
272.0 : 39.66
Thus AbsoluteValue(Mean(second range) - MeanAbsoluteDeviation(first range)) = 36.7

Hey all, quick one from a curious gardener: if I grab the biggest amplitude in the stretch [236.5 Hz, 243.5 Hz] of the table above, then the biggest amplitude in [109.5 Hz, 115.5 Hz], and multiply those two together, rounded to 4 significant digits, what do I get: 2560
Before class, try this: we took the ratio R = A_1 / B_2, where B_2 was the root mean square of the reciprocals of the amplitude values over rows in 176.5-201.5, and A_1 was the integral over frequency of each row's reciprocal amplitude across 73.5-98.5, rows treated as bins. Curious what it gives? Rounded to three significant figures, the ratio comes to 24.6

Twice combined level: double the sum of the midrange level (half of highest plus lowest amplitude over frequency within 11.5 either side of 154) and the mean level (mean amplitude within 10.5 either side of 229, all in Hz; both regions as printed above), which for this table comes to 174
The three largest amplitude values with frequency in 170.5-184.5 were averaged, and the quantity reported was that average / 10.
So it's 3.9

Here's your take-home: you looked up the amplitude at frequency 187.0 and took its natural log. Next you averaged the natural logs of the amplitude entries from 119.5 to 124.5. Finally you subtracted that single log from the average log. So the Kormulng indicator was 0.51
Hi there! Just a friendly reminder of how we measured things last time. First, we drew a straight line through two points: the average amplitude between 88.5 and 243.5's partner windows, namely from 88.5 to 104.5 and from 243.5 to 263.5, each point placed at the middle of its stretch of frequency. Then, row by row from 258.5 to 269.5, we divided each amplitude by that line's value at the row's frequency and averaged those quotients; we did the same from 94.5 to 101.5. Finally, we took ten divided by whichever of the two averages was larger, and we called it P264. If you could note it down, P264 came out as 9.2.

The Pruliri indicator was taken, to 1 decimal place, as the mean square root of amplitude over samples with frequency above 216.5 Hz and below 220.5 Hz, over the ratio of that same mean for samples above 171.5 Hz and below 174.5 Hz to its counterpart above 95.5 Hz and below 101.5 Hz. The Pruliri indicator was 8.9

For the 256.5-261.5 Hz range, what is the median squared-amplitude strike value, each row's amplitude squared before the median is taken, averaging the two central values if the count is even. 1462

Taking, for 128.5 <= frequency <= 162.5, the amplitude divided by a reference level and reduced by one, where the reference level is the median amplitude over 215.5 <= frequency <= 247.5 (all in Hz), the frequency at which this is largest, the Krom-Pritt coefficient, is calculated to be 135.0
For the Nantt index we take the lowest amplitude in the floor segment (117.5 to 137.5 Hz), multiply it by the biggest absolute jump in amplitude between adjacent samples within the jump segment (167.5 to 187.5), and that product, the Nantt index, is 319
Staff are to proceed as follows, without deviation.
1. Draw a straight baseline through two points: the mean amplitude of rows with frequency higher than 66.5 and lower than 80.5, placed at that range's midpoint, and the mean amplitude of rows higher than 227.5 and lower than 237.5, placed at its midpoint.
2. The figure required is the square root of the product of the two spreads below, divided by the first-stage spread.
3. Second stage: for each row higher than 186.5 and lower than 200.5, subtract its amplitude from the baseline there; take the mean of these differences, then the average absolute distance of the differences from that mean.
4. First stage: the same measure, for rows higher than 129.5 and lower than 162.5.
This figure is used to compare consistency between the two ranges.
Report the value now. 0.54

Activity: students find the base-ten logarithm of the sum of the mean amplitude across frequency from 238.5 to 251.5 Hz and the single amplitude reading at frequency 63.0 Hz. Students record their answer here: 1.95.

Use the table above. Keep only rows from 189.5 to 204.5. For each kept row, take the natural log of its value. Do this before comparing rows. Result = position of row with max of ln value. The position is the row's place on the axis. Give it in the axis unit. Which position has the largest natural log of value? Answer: 198.0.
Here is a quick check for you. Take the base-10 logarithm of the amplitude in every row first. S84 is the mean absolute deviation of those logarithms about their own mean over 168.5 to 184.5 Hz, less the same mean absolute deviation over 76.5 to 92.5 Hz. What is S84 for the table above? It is -0.066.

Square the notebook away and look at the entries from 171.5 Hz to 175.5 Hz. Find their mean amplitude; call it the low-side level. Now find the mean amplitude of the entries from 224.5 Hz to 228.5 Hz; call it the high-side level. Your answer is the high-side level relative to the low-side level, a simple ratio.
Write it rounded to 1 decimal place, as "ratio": 1.1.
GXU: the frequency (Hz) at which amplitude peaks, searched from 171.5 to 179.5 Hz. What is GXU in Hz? 175.0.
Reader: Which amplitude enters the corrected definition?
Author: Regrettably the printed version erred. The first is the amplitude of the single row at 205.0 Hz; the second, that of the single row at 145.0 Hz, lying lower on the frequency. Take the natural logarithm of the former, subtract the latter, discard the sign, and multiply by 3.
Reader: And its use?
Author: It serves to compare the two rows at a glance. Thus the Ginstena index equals 151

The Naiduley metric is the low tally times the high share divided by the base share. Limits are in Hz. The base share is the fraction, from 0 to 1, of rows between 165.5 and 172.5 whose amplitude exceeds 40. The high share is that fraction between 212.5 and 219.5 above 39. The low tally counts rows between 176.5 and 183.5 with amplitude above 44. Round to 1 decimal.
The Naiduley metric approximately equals 0.0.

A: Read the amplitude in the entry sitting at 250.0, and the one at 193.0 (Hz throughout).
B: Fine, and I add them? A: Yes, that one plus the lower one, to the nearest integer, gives 71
